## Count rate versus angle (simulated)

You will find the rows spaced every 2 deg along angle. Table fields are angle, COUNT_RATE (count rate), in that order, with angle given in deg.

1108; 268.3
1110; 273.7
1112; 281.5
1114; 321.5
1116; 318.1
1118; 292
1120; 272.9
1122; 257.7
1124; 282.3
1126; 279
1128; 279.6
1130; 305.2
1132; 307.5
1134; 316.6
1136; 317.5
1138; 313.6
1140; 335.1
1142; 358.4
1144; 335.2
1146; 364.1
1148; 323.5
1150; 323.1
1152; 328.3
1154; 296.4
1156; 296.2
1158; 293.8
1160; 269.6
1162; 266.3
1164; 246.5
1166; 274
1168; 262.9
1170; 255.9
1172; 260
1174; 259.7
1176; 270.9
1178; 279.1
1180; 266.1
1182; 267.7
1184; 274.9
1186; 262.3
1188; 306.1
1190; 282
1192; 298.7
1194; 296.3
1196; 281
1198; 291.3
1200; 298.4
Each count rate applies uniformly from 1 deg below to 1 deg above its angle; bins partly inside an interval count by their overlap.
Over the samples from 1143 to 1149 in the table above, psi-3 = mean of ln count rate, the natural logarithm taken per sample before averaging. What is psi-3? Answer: 5.83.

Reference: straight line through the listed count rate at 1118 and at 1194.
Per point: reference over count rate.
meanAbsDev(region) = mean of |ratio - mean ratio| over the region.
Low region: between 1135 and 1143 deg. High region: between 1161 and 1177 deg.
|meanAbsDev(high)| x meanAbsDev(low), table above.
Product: 0.0012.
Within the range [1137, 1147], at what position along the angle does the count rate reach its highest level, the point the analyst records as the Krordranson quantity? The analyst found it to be 1146 deg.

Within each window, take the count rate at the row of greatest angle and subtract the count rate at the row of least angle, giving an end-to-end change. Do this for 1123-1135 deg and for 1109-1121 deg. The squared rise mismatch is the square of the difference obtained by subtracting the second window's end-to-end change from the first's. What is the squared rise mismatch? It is 1232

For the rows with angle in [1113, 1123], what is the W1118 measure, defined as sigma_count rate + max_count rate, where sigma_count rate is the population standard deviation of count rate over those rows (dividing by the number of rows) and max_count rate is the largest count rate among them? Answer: 346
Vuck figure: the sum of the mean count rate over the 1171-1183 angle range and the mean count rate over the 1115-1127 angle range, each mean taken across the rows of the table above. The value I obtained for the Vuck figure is 551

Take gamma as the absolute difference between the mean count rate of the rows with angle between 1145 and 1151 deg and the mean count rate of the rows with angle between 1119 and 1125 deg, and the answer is 66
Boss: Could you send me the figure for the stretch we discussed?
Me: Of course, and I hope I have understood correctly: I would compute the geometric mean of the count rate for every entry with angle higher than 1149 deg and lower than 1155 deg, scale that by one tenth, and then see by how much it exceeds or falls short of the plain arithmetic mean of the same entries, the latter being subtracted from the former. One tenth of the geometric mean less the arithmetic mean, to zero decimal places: -284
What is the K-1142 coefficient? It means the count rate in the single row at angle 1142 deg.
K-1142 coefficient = 358.4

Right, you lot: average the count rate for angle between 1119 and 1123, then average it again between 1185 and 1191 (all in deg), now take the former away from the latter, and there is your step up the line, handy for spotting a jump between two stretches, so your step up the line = 18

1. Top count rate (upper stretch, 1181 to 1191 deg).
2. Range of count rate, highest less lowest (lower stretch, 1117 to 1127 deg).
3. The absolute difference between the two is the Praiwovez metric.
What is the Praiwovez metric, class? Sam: 272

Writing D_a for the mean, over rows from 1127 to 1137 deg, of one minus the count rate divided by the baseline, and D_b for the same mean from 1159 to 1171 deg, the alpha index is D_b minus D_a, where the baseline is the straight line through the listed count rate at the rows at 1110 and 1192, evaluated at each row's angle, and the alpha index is 0.18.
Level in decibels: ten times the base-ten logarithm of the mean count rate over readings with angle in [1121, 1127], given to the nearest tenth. 24.4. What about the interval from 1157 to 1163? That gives 24.4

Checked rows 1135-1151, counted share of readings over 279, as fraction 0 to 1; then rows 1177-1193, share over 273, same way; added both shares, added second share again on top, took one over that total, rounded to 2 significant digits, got 0.44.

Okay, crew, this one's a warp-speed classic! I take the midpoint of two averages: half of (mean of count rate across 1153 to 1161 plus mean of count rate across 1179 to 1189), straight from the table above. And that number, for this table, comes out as 282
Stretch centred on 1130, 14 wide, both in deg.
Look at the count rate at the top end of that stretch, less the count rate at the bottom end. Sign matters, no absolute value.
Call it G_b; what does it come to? 35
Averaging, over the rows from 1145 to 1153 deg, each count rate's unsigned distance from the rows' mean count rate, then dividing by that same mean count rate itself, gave 0.044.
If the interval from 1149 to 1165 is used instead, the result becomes 0.076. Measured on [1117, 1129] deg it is 0.029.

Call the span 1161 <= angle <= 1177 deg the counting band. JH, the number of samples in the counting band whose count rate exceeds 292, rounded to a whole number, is 0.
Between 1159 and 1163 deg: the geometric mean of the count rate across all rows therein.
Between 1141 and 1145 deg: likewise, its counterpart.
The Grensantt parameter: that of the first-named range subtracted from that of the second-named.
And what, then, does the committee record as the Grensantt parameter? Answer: 79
